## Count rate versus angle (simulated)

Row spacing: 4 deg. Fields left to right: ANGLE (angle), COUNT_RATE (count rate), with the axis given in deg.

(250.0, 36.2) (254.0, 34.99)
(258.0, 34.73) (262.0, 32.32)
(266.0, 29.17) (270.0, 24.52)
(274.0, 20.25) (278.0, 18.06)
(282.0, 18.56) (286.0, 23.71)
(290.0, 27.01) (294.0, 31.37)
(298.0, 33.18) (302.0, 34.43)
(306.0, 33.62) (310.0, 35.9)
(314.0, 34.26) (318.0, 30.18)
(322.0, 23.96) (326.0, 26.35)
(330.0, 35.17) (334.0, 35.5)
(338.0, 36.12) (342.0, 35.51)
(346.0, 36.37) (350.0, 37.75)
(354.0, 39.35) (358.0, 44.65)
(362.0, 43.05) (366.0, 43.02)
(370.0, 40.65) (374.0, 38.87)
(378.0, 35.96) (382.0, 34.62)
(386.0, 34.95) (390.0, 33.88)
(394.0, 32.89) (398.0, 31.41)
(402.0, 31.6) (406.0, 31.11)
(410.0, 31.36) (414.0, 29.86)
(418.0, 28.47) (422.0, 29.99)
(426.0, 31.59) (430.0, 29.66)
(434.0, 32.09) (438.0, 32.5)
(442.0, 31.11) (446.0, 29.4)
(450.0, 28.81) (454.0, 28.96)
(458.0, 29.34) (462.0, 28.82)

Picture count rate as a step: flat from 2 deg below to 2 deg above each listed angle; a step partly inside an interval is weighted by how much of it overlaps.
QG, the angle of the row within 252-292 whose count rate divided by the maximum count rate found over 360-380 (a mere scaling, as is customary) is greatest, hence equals 254.0 deg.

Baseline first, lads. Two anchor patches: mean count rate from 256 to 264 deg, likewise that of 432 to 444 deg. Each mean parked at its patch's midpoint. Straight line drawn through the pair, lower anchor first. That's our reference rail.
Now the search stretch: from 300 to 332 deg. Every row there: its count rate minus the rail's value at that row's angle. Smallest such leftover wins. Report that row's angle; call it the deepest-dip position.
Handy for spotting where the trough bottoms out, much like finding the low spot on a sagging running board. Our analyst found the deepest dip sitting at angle 322.0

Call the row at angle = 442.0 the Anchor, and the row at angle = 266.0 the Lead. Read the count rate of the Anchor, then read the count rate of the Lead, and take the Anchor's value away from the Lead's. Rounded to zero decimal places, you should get -2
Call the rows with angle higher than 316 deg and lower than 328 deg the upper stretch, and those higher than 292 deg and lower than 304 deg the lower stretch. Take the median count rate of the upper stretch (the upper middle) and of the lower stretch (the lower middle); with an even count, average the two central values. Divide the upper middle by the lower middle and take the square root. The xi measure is 0.89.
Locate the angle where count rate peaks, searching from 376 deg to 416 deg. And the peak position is 378.0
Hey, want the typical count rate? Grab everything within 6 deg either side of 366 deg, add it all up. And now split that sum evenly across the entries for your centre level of 42.2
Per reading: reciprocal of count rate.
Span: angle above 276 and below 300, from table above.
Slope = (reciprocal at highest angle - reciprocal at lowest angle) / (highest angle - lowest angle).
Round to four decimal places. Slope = -0.0013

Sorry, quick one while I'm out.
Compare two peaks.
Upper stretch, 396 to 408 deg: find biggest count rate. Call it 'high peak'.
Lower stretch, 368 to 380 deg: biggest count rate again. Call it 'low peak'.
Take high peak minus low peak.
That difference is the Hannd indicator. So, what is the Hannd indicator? -9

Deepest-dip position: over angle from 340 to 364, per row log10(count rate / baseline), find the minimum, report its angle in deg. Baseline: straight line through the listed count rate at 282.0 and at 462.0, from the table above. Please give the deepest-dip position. 342.0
